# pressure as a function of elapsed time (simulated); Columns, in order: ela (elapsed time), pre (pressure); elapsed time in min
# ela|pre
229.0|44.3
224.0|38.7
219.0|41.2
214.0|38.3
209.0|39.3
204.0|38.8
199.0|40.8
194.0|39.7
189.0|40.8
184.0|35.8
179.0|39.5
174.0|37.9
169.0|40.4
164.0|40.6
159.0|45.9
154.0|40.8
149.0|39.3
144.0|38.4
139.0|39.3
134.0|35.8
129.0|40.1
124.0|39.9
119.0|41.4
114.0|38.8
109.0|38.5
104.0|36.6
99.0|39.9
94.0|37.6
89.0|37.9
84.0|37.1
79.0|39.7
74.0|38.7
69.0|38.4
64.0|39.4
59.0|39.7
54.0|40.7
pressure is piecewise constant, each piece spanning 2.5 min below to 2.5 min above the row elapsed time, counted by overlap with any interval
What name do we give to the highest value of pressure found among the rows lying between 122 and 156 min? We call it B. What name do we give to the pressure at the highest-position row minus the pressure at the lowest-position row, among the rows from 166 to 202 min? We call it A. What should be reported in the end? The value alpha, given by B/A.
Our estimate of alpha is 102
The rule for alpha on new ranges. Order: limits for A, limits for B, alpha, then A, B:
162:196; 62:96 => -44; -0.9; 39.7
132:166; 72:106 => 8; 4.8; 39.9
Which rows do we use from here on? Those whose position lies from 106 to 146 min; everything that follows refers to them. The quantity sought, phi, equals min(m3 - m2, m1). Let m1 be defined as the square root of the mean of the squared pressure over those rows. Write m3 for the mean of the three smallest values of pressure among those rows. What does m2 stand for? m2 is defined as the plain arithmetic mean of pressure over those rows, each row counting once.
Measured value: -1.5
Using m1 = 39.1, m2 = 39.0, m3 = 37.57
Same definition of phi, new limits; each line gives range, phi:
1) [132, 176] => -2.5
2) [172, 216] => -1.7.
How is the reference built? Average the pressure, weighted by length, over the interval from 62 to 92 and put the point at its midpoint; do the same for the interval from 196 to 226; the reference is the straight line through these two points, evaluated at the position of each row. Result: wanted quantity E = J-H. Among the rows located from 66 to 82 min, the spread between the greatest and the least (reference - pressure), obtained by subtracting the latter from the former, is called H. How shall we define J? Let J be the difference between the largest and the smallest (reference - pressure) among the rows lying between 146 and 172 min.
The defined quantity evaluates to 5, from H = 1.22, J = 7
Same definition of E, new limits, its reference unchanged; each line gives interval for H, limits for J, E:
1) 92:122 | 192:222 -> -2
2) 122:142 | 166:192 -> 1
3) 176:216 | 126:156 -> 0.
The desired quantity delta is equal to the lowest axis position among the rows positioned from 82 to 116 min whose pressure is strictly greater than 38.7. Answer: 99.0 min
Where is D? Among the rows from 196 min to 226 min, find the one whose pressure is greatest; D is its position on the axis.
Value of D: 219.0 min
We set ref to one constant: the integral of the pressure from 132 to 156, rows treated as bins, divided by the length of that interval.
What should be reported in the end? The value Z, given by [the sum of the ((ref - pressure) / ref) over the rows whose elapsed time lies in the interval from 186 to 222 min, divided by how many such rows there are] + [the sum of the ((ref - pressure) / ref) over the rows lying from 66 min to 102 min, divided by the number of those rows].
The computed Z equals -0.02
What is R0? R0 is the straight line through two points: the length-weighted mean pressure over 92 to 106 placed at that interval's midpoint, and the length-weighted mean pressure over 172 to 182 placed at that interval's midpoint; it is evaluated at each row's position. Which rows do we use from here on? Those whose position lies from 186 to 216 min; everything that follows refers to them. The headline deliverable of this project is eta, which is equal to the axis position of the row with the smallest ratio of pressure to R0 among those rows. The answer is 214.0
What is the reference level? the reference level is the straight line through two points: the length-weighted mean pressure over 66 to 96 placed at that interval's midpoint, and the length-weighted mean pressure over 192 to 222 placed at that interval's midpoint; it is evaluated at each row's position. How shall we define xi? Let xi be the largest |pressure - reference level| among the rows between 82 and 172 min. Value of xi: 6.8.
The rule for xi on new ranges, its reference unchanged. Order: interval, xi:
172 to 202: 3.6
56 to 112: 1.9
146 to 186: 6.8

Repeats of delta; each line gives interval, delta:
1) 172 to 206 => 179.0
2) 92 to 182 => 99.0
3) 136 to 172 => 139.0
